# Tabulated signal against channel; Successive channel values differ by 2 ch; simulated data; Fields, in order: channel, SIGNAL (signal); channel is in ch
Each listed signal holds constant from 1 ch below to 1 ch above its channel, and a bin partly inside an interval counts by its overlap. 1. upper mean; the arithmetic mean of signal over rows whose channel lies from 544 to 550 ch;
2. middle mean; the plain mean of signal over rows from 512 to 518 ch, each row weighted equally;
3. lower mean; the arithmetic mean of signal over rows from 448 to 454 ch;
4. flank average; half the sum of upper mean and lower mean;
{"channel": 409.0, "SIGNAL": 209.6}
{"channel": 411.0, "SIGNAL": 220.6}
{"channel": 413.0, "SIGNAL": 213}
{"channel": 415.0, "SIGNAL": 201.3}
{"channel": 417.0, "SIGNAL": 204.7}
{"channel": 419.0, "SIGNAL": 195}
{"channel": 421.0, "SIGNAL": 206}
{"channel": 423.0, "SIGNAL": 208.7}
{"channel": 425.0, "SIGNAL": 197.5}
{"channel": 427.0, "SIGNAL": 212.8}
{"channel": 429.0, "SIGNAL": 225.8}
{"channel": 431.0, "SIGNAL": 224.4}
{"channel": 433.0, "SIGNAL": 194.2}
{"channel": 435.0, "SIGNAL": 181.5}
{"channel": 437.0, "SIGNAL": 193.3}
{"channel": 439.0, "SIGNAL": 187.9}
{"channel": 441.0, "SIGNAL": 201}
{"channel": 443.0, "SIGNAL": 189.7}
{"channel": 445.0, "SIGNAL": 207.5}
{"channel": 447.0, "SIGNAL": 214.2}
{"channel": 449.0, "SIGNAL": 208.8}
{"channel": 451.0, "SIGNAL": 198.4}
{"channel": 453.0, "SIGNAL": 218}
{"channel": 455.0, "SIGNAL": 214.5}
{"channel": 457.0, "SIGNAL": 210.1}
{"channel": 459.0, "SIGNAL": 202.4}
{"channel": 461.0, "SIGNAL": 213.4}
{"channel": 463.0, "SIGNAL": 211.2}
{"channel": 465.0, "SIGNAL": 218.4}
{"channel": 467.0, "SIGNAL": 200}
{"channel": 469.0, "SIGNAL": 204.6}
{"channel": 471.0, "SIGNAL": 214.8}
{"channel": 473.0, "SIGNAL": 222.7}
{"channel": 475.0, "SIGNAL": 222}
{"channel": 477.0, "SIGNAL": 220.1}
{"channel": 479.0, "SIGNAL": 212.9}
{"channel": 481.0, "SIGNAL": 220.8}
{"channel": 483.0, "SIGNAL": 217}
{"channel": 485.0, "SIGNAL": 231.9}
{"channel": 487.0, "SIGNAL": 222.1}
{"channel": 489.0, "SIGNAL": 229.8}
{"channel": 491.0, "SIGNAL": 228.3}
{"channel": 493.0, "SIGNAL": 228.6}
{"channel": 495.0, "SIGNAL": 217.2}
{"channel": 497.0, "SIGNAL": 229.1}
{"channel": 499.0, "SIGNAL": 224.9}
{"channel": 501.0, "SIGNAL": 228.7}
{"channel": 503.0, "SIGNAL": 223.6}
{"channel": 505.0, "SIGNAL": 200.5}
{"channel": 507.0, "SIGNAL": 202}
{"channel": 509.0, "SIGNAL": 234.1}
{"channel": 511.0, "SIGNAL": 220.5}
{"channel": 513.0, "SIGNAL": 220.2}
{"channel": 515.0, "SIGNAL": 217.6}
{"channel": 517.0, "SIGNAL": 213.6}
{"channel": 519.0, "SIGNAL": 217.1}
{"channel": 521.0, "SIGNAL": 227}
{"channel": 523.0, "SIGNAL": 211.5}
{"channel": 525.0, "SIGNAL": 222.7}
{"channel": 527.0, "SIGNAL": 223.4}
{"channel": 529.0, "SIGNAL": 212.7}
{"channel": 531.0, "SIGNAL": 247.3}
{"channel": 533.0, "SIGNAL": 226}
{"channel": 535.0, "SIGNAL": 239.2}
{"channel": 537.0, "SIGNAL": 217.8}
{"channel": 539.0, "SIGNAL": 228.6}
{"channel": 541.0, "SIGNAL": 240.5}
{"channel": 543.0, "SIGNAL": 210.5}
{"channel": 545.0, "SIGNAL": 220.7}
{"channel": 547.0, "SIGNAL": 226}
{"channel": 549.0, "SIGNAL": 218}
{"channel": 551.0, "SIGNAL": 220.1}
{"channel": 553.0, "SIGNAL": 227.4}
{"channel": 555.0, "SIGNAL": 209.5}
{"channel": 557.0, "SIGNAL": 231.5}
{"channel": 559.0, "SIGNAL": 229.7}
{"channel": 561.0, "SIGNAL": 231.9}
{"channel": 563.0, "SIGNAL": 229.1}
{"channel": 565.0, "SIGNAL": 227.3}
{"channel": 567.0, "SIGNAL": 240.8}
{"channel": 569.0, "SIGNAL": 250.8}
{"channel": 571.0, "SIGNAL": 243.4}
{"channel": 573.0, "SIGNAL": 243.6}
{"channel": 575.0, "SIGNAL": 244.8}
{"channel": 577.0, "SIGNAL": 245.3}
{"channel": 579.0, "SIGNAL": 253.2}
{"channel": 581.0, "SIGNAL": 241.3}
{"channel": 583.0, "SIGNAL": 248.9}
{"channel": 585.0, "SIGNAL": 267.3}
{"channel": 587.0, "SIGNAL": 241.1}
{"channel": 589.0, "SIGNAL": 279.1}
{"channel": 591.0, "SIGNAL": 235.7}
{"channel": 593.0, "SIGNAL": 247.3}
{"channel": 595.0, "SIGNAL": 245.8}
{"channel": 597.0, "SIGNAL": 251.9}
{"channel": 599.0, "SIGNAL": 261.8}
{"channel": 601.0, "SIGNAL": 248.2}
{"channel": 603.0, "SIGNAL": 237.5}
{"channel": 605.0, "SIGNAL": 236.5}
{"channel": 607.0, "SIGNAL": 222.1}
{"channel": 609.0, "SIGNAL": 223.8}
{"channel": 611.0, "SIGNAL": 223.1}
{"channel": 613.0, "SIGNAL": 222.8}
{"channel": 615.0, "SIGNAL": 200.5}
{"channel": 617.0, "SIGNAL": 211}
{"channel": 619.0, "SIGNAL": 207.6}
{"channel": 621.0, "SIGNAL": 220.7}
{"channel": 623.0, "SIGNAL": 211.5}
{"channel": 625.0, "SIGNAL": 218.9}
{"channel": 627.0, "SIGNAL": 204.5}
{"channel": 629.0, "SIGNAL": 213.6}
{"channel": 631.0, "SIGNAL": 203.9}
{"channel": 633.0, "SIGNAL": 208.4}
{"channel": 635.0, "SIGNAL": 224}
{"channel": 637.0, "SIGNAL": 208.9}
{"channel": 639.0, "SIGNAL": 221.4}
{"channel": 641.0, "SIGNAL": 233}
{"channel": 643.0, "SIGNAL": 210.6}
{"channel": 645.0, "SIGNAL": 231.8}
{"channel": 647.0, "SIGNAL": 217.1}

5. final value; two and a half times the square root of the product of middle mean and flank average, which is 540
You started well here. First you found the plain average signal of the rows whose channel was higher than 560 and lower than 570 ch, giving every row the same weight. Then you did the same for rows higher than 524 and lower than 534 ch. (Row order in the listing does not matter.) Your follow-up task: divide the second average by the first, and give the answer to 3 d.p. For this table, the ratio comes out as 0.959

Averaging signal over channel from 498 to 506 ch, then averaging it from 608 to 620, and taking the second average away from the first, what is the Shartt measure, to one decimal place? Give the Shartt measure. 4.6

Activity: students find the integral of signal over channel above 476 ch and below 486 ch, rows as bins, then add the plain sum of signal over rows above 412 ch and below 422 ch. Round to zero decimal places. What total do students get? 3225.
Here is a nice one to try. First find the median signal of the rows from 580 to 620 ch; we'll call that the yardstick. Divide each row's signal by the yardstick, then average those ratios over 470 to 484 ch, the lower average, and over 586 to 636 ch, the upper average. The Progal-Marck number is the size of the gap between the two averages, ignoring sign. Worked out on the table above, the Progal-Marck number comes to 0.039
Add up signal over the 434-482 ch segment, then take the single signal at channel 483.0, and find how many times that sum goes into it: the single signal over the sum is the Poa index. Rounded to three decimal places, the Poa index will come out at 0.044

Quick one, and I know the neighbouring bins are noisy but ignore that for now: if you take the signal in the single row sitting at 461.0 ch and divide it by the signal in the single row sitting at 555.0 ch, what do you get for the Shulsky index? 1.02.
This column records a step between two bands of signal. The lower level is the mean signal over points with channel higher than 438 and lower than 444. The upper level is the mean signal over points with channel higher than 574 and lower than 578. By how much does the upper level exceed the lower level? 52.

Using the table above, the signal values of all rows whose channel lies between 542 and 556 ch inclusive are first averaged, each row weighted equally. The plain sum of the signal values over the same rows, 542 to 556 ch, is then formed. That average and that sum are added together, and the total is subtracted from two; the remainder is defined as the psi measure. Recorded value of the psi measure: -1749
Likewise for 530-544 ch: -1838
